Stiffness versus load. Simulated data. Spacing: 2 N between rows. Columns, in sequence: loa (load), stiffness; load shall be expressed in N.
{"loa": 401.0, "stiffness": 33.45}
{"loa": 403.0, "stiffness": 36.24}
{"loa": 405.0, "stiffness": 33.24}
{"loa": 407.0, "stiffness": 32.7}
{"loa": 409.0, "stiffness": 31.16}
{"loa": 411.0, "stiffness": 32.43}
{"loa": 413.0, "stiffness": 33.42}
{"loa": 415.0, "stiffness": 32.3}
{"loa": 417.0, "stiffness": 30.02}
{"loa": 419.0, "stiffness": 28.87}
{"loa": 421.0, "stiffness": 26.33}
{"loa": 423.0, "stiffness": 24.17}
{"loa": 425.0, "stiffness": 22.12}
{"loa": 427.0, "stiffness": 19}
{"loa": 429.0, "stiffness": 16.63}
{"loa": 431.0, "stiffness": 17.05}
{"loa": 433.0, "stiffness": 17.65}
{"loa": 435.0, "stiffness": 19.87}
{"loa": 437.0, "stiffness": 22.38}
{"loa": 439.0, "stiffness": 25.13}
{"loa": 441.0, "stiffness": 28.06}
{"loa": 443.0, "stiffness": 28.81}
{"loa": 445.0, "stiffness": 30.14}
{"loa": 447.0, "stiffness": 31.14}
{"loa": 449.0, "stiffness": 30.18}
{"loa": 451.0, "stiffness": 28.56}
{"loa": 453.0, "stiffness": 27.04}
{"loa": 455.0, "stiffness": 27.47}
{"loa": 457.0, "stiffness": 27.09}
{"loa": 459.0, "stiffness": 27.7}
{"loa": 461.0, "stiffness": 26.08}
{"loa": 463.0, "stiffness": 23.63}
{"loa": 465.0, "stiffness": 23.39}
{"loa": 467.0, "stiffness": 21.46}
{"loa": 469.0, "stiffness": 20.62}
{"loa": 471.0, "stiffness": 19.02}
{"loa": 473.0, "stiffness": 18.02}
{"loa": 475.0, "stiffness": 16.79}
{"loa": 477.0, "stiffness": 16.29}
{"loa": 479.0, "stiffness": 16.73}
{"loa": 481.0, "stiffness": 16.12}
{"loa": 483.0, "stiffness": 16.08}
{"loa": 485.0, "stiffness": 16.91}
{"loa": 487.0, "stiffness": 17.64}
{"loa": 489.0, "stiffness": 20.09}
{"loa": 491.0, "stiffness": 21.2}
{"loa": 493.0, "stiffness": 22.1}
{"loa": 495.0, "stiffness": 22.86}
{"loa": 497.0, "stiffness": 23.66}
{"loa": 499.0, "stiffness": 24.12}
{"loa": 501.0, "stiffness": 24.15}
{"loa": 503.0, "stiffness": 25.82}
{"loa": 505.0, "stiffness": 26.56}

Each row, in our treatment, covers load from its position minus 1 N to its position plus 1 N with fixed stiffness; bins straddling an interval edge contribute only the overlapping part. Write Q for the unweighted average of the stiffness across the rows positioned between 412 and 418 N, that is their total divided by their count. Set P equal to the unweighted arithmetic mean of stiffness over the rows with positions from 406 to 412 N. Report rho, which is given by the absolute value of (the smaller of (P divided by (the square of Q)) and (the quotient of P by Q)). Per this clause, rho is 0.032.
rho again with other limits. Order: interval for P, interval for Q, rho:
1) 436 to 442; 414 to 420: 0.027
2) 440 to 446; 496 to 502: 0.050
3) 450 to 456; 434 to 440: 0.055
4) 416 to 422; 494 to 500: 0.051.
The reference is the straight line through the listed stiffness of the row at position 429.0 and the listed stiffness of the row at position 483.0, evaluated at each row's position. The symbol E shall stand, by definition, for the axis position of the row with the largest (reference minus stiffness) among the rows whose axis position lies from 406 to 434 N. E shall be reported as 429.0 N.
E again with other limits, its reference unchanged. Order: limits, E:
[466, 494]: 483.0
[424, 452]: 429.0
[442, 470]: 469.0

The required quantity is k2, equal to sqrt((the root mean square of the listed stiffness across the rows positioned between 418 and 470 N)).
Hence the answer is 5.0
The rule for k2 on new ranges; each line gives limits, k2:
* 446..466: 5.2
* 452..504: 4.7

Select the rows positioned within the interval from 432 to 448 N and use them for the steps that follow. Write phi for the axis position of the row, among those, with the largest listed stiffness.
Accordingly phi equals 447.0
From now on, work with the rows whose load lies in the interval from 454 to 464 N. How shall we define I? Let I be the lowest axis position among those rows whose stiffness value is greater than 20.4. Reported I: 455.0 N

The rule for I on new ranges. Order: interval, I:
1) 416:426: 417.0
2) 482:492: 491.0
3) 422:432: 423.0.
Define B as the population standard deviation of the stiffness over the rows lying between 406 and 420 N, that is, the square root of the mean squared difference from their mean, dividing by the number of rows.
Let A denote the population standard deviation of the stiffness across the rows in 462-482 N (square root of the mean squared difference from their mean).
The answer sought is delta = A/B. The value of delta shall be 1.8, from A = 2.7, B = 1.5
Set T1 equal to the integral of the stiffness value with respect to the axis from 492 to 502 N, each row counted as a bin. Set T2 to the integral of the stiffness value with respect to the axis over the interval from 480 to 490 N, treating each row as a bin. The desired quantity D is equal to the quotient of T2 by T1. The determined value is 0.7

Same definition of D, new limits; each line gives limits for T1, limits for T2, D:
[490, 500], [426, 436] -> 0.8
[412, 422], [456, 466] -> 0.8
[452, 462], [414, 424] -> 1.0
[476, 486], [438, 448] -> 1.7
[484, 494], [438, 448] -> 1.5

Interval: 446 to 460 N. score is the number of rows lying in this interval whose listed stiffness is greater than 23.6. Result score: 7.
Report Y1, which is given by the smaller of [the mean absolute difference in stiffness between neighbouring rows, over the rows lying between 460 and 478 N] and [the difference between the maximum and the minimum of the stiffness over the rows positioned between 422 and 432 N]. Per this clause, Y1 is 1.2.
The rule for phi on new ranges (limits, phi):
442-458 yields 447.0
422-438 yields 423.0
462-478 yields 463.0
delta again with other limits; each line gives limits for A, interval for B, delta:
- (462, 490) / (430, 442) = 0.6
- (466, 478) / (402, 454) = 0.3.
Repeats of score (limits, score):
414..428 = 5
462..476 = 1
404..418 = 7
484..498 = 1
